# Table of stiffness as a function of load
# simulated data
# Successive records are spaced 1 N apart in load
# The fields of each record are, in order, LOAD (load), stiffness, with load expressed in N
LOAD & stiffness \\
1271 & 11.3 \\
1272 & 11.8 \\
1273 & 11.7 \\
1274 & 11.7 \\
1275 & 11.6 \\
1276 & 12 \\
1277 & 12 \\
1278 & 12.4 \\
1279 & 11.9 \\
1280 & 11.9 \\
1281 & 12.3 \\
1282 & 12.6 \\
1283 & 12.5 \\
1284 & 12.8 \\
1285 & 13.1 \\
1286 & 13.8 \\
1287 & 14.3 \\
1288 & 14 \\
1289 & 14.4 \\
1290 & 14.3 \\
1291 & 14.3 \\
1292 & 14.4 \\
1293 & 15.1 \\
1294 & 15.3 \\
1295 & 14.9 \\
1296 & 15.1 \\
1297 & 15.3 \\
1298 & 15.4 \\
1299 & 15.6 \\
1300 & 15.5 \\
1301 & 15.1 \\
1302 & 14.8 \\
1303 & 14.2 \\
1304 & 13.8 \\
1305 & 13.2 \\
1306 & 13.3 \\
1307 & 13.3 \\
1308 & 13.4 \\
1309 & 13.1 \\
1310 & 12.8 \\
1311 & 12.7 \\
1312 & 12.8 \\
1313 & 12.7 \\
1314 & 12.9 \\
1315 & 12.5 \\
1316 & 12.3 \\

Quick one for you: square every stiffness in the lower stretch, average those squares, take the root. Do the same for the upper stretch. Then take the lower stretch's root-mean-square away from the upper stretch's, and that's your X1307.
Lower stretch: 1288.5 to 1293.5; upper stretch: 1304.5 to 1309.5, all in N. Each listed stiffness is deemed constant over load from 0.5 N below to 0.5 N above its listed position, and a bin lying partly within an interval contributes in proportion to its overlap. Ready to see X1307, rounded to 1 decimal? -1.2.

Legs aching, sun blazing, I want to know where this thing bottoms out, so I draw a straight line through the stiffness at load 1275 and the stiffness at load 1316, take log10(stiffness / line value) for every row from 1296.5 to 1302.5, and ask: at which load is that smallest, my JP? 1302 N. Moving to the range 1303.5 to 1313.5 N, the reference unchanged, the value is 1313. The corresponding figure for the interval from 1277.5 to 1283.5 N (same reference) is 1280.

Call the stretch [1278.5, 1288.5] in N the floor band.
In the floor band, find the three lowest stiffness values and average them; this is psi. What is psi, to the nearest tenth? 12.0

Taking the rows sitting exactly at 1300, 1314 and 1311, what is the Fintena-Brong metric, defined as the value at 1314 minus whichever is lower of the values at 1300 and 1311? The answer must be 0.2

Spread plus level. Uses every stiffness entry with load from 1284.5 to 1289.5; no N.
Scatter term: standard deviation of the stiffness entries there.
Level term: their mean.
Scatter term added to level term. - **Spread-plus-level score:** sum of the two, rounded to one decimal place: 14.4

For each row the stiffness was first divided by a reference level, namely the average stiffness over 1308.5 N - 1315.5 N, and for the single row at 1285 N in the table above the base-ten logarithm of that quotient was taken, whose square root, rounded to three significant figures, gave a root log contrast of 0.103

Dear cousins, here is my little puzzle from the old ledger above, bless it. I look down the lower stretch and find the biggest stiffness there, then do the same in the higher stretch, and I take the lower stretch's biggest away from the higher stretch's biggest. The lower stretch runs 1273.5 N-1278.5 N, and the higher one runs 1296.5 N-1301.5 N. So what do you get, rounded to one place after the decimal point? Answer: 3.2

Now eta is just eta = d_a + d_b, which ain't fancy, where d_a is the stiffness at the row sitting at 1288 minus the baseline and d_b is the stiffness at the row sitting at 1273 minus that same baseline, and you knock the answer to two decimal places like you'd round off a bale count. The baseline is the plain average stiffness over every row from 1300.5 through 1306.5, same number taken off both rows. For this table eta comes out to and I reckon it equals -2.43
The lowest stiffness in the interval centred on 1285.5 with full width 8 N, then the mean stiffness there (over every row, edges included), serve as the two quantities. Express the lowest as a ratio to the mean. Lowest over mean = 0.930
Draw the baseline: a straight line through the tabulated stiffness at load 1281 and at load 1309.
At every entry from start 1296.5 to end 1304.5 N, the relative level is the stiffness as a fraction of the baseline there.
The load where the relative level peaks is 1299 N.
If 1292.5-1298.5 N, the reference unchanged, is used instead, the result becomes 1294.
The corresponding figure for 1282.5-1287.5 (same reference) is 1287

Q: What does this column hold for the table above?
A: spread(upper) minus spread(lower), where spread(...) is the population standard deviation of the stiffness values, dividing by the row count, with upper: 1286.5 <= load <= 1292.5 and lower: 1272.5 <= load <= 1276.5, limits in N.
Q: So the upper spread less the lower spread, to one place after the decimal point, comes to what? 0.0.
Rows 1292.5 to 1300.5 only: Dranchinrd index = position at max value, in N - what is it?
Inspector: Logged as 1299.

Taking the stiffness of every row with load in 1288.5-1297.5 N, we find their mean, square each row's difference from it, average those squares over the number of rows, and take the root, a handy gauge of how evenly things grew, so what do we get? 0.41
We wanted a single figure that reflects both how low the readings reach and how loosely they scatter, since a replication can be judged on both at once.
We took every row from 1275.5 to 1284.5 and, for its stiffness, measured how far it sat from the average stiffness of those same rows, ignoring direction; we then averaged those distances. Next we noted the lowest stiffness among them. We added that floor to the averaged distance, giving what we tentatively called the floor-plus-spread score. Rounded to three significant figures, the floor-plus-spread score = 12.2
